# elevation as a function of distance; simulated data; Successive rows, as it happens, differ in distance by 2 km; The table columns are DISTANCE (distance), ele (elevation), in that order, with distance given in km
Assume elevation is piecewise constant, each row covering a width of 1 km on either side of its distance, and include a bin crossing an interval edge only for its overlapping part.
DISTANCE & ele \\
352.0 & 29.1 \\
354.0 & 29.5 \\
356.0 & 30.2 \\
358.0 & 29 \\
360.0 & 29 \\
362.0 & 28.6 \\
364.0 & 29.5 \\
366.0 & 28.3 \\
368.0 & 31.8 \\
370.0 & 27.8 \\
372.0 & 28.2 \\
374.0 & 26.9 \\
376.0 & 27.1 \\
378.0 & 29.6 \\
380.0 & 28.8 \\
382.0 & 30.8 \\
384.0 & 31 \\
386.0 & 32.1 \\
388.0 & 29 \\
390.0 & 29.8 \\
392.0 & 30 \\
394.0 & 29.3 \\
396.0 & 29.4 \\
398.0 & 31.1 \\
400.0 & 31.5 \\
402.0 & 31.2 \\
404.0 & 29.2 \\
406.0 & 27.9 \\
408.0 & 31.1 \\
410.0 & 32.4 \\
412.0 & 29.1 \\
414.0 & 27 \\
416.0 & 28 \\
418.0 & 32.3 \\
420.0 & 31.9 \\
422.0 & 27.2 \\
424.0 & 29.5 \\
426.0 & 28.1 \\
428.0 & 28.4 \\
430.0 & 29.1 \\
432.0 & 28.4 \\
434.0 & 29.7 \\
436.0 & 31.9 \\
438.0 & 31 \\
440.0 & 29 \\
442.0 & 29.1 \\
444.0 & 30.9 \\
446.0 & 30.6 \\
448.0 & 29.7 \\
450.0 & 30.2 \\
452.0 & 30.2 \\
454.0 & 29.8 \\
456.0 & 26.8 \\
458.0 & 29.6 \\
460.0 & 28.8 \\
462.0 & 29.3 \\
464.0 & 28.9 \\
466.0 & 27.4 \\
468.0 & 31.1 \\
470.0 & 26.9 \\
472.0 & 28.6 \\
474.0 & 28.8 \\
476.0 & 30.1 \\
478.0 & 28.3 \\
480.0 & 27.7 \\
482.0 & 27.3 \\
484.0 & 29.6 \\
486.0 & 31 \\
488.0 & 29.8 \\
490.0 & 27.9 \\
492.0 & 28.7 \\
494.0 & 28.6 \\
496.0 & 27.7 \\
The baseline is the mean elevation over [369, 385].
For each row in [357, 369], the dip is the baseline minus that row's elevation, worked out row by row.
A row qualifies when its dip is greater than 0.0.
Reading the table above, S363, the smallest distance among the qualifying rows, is 362.0 km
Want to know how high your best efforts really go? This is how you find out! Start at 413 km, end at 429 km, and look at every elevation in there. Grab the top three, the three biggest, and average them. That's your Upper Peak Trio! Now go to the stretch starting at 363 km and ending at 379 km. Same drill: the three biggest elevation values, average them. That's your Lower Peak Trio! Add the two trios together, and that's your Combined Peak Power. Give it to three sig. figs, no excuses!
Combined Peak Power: 61.5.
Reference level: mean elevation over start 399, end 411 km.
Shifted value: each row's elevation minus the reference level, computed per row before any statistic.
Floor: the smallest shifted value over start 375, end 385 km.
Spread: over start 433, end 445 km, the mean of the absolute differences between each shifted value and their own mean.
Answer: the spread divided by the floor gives -0.290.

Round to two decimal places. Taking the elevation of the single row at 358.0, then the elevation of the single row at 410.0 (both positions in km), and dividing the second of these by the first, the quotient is 1.12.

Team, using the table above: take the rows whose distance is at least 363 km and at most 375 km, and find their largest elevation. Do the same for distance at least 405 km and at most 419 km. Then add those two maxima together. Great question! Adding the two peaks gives 64.20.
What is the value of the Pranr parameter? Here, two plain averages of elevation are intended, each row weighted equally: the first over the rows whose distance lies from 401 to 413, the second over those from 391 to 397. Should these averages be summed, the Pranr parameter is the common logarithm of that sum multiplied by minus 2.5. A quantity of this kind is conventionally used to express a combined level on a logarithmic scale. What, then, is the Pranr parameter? -4.44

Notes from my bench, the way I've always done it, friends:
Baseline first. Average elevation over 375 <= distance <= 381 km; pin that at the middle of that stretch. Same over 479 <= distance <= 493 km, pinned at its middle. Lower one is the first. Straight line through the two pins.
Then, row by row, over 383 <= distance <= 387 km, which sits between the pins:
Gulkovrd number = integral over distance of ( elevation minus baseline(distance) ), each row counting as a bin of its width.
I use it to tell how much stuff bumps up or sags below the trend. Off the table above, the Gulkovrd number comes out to 12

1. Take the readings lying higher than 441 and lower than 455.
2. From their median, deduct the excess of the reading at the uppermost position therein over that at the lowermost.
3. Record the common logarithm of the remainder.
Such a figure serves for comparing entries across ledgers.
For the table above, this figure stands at 1.47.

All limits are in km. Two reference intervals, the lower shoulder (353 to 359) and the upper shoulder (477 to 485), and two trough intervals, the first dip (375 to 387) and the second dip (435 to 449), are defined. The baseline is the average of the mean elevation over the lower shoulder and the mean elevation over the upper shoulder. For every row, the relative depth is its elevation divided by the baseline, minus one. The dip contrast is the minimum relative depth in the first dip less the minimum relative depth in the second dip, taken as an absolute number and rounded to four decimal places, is 0.0658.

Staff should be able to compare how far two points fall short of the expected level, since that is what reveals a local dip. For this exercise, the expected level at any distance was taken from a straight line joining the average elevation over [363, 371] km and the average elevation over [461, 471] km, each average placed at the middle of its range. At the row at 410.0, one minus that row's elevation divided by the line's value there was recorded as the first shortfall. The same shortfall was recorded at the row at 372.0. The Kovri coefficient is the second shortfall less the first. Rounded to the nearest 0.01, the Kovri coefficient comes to 0.15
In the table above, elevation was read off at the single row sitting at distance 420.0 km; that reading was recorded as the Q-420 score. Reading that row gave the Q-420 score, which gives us 31.9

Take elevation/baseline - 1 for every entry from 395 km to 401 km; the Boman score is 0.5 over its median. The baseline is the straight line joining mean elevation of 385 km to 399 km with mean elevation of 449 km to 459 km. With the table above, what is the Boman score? 14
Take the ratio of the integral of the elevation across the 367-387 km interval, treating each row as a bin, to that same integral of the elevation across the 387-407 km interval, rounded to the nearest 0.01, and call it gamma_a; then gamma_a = 0.99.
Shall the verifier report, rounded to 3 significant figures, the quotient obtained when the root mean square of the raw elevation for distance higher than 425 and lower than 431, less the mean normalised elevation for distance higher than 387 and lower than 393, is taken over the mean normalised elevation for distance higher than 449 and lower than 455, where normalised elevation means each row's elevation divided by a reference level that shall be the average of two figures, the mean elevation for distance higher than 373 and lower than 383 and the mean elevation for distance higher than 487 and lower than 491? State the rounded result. 26.3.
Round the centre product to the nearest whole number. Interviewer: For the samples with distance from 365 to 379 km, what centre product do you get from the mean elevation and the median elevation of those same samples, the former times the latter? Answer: 805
